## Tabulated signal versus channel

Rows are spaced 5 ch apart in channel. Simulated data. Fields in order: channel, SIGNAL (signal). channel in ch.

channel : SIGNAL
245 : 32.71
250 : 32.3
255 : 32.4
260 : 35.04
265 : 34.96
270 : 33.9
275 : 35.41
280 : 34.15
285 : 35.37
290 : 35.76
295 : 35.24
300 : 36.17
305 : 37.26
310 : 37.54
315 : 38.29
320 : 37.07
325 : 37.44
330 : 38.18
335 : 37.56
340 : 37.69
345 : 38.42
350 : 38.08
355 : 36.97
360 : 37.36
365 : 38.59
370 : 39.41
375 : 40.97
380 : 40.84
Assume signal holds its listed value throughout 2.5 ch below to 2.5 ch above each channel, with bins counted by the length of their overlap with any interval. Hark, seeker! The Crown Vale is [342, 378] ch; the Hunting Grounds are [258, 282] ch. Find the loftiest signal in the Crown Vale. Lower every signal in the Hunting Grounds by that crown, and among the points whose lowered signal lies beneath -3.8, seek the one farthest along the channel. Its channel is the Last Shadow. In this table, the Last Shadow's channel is 280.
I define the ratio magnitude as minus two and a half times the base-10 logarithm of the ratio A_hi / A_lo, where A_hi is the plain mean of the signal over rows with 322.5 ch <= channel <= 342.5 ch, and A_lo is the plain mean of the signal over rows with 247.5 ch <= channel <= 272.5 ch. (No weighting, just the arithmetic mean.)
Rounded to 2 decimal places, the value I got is -0.12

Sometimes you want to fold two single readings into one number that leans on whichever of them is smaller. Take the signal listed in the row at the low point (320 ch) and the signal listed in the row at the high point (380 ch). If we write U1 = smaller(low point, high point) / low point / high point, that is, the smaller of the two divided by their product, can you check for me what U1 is 0.0245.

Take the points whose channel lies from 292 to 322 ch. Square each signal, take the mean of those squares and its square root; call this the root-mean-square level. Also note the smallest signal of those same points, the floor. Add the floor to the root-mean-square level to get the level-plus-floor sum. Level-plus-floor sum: 72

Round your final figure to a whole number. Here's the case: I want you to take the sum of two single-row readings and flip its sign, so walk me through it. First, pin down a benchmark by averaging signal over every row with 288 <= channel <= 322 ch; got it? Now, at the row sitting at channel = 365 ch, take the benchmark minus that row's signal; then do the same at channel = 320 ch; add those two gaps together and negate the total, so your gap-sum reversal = 2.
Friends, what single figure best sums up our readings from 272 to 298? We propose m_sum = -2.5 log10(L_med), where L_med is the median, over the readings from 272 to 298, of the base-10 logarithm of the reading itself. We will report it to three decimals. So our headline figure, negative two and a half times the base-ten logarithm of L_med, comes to -0.475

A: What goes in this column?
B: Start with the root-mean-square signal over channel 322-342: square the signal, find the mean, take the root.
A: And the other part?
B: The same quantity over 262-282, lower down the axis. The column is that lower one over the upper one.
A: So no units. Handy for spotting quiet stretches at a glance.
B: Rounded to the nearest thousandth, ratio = 0.918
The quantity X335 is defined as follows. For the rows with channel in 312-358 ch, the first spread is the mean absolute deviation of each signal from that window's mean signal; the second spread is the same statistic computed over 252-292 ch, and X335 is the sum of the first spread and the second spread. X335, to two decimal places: 1.30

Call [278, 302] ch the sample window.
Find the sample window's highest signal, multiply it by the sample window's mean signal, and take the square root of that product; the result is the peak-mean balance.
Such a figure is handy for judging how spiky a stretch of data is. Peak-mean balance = 36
